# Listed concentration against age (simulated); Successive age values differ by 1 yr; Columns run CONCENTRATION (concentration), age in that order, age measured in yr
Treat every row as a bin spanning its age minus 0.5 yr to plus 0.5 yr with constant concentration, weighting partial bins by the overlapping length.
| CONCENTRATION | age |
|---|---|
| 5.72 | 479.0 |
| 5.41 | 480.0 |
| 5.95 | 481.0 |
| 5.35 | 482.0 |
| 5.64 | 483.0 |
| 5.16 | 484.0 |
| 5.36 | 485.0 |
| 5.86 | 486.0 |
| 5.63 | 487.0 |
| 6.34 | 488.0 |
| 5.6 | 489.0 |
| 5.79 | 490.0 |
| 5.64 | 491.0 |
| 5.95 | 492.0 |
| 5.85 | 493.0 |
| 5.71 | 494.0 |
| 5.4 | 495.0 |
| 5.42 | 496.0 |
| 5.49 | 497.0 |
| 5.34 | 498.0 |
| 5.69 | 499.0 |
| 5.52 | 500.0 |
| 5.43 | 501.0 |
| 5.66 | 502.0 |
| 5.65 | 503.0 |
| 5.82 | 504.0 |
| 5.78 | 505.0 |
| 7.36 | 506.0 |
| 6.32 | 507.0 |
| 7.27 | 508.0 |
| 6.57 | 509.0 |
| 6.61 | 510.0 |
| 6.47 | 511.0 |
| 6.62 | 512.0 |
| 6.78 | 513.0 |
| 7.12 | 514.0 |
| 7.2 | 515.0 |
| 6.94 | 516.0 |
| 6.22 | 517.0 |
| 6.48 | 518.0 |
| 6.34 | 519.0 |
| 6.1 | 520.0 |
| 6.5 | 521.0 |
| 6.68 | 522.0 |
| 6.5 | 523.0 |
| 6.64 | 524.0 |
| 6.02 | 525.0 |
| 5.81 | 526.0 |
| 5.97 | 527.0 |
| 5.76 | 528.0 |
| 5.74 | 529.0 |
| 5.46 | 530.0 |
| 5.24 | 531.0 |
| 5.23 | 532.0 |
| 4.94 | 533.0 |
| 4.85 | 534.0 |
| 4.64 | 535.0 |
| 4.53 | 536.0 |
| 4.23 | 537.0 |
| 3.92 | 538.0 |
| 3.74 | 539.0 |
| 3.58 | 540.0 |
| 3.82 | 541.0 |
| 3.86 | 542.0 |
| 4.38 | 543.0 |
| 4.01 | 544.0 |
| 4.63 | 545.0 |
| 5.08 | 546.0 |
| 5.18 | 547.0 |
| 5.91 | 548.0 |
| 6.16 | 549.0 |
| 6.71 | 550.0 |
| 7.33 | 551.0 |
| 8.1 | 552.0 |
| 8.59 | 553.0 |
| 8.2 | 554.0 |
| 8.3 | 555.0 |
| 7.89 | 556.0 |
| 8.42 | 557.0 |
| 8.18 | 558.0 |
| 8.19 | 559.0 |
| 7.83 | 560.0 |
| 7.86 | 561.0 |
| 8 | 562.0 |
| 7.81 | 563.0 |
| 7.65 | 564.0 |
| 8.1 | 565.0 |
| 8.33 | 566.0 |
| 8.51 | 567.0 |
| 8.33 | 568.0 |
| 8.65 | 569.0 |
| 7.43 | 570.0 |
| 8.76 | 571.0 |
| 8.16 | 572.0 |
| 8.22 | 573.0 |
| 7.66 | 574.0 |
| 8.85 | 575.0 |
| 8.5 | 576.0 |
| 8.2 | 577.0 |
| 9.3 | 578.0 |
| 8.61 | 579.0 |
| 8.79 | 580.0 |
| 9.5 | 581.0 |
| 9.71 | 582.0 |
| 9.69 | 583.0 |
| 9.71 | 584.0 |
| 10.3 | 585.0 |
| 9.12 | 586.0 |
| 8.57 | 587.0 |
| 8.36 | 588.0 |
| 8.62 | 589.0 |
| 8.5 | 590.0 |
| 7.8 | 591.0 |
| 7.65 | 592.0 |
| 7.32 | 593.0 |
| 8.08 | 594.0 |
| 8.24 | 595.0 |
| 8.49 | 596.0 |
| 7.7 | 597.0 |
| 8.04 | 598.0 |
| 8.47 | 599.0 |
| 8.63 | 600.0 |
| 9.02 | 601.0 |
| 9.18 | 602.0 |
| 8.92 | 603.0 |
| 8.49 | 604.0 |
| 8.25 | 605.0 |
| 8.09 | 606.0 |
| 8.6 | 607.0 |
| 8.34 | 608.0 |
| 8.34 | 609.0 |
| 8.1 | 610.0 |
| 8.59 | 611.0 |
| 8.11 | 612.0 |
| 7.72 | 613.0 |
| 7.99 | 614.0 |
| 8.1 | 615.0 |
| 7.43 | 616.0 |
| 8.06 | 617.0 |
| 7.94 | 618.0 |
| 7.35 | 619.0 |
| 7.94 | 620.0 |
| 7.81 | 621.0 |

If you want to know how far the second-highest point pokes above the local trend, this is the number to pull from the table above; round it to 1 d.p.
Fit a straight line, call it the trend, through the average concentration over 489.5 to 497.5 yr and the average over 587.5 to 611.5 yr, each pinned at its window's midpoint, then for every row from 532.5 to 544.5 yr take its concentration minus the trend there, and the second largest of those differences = -1.8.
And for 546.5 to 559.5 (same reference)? 1.2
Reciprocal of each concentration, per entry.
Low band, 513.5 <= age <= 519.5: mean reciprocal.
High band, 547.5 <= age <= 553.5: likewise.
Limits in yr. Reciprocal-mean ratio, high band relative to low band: 0.96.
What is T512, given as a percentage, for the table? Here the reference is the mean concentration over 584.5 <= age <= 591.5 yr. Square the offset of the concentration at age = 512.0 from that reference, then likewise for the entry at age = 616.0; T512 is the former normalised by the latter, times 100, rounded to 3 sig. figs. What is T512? 260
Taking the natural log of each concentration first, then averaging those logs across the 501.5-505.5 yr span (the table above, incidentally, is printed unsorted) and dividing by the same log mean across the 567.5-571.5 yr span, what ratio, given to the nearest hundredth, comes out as 0.83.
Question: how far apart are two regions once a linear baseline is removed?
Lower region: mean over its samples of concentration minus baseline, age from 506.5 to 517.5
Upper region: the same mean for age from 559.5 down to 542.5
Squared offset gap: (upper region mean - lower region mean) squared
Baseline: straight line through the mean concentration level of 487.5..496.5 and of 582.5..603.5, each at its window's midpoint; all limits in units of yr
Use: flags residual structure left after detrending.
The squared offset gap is 1.1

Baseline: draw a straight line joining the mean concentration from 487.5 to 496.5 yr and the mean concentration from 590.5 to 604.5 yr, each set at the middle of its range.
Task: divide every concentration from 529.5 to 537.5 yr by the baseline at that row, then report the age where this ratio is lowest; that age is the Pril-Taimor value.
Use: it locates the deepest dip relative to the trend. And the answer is 537.0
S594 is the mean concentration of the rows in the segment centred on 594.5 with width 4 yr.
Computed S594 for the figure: 8.0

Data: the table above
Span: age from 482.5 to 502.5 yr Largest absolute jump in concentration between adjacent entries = 0.74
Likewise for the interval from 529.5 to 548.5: 0.73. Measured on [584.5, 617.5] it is 1.18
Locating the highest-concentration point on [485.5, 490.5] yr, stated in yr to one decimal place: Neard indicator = 488.0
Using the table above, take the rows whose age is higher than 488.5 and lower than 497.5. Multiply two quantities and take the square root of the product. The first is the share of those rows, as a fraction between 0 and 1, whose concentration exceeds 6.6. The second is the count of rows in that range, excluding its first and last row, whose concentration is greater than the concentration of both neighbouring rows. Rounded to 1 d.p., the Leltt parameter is 0.0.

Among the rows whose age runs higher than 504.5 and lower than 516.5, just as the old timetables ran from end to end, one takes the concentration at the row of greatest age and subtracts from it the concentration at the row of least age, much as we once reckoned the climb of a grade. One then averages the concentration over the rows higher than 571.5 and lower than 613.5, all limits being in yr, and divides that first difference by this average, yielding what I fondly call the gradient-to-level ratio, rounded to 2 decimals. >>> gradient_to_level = 0.14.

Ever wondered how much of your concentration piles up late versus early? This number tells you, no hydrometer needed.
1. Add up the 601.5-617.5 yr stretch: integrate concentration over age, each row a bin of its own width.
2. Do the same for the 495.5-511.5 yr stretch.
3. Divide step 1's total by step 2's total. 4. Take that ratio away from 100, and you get 98.6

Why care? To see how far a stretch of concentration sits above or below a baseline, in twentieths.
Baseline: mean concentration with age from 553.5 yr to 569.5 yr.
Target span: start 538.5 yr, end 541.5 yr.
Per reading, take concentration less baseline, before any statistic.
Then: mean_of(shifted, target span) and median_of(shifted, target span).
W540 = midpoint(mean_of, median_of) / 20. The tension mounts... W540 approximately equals -0.22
